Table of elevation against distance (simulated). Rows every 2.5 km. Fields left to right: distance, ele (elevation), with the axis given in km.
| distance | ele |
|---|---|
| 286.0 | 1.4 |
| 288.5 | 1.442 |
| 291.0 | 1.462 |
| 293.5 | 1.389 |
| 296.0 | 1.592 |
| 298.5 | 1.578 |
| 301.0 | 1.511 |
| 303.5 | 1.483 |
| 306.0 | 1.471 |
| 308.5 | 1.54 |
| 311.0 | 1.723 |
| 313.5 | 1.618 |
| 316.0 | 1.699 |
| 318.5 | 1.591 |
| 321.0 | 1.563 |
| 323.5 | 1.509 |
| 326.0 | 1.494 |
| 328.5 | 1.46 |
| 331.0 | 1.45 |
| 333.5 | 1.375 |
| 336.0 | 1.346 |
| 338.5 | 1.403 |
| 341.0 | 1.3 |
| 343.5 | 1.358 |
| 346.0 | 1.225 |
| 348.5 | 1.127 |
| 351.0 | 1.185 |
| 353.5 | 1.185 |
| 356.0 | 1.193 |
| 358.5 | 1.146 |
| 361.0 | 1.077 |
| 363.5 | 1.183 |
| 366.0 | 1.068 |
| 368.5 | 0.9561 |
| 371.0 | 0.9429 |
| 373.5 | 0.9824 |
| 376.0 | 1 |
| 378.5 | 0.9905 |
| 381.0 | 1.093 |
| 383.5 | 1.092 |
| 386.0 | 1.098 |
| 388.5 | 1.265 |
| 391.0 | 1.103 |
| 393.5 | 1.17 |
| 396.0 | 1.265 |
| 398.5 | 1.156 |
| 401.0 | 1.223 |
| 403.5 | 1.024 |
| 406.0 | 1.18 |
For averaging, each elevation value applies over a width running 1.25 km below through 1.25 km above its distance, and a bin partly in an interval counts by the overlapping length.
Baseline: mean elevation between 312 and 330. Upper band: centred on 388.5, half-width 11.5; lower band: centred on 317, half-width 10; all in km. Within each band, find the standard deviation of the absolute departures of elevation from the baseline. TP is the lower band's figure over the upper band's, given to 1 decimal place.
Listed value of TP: 0.6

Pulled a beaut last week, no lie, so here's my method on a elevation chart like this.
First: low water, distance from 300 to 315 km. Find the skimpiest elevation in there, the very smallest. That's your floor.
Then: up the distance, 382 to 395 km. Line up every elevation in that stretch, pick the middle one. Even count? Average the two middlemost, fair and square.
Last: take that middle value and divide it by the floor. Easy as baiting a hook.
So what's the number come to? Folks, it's 0.75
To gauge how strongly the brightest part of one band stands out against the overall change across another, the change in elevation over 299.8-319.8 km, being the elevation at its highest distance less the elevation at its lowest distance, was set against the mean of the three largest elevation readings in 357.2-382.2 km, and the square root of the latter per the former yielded 3.8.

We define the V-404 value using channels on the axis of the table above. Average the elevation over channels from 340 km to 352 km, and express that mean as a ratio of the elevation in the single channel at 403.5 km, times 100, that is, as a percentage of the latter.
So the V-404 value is 121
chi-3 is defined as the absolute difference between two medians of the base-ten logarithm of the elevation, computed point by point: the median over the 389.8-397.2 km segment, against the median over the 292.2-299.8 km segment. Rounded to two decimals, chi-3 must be 0.13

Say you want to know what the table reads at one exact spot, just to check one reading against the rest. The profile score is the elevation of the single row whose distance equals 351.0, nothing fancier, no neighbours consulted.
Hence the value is 1.185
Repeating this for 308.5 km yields 1.54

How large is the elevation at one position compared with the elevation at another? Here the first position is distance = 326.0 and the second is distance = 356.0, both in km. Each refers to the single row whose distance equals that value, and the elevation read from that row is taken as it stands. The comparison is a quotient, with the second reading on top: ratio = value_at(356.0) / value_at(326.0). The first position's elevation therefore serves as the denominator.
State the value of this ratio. 0.799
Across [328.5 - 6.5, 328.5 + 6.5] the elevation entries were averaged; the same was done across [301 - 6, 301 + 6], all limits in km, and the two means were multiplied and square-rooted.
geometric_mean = 1.49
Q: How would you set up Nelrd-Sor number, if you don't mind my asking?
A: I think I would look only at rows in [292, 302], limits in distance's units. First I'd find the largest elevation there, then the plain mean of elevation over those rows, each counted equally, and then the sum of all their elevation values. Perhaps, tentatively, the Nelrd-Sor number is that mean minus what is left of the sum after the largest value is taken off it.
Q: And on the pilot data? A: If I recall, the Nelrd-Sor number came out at -3.0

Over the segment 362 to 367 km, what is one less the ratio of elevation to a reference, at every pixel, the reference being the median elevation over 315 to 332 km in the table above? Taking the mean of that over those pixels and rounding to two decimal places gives 0.25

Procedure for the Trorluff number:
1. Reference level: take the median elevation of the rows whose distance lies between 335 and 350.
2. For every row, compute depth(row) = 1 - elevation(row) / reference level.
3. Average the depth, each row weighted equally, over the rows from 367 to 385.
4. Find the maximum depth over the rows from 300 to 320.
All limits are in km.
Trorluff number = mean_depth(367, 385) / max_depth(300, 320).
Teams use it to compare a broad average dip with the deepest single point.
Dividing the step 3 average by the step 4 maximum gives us -2.1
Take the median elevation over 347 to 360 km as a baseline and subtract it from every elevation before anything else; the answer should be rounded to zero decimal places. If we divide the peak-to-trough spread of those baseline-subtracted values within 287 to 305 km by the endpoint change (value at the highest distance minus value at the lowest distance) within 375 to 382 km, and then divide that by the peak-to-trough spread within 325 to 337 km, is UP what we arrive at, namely 15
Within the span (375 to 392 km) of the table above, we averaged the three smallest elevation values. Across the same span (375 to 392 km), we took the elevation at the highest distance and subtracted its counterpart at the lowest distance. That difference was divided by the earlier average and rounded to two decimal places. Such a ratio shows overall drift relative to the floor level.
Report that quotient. 0.10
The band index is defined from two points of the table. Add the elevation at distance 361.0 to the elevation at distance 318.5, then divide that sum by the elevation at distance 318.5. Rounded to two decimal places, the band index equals 1.68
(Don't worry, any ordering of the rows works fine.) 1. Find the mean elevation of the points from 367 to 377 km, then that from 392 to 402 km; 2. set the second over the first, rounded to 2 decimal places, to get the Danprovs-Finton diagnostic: 1.24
